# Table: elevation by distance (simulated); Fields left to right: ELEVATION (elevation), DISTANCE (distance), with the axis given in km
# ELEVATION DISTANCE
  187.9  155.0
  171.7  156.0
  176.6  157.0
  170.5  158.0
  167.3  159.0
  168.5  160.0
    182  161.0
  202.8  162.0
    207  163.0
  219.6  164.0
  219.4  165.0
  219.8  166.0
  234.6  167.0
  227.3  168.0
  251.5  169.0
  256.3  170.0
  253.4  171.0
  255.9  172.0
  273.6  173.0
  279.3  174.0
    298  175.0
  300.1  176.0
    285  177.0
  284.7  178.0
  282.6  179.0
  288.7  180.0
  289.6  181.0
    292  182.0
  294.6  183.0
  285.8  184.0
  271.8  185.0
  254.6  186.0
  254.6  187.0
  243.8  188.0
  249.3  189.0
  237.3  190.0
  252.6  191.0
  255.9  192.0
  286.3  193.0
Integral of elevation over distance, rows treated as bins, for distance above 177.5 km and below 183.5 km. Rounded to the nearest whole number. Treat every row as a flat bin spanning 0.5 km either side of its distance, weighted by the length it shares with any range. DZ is 1732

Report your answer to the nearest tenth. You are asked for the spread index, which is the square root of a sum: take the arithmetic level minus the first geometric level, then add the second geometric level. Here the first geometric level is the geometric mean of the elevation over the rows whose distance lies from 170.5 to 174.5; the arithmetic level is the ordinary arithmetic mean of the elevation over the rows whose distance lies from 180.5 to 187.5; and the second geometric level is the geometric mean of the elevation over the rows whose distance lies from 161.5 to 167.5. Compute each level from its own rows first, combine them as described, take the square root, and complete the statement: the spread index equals 15.1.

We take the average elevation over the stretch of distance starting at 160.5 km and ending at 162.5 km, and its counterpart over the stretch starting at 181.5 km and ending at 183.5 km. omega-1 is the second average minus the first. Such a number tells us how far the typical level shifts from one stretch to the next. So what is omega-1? 101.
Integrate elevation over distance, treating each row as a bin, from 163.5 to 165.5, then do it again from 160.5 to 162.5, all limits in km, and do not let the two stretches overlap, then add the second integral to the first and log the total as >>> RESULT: 824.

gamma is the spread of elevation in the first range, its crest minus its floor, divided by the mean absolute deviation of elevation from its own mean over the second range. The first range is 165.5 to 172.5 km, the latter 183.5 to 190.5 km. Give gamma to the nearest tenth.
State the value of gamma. 2.9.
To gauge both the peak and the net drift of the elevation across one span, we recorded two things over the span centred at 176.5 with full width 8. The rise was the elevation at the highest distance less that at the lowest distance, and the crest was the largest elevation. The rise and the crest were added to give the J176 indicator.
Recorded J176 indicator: 315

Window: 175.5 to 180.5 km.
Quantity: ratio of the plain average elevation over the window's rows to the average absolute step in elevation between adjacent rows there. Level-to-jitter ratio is 49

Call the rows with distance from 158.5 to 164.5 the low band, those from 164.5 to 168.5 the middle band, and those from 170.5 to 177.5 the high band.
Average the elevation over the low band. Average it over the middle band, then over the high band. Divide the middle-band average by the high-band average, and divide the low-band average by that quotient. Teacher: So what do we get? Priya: 236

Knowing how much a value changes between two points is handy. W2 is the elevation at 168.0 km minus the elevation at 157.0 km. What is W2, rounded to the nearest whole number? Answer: 51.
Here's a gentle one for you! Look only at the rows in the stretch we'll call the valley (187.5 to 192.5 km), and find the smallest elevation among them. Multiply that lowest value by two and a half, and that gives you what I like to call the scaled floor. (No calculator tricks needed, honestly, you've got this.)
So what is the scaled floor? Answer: 593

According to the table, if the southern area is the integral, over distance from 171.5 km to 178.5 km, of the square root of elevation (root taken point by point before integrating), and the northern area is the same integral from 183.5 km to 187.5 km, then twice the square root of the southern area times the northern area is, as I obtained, 175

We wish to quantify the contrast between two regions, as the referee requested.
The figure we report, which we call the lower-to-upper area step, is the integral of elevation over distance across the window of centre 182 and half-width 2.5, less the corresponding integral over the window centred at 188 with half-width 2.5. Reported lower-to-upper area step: 211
